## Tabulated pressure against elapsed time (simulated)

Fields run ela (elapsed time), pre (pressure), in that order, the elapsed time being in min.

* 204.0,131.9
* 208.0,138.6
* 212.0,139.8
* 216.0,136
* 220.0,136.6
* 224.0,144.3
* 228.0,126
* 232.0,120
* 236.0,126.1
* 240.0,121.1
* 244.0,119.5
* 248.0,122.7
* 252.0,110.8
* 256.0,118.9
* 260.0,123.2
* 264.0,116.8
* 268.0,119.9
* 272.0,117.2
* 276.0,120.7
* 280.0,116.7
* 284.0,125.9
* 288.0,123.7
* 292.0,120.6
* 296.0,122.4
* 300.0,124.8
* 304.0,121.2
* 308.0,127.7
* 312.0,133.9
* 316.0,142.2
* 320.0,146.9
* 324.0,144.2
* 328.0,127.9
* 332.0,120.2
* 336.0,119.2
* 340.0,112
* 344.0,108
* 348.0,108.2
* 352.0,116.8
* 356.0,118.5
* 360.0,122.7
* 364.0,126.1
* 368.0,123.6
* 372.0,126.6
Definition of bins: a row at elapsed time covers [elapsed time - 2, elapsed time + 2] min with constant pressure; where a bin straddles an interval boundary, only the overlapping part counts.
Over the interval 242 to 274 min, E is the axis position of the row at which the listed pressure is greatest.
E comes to 260.0 min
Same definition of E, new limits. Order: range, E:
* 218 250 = 224.0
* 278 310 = 308.0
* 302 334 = 320.0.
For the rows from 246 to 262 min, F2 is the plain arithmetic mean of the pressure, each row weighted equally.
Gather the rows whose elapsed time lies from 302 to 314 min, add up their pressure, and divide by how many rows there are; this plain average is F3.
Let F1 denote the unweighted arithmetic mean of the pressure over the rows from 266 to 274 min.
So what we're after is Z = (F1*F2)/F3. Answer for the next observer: 110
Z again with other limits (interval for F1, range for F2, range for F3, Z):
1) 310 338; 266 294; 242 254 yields 137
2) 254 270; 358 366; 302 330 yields 110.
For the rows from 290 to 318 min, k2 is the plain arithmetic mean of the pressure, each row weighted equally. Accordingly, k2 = 128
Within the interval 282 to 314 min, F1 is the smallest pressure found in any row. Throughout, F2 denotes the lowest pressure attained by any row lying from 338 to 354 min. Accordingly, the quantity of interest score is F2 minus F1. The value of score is -13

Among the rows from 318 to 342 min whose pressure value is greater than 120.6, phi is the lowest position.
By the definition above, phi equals 320.0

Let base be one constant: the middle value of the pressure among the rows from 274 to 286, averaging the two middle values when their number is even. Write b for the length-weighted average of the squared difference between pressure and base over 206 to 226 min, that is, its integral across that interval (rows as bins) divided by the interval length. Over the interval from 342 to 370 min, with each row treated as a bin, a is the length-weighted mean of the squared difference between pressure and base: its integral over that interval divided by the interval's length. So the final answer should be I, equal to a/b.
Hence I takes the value 0.16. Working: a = 54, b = 346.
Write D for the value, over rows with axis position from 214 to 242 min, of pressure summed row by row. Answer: 910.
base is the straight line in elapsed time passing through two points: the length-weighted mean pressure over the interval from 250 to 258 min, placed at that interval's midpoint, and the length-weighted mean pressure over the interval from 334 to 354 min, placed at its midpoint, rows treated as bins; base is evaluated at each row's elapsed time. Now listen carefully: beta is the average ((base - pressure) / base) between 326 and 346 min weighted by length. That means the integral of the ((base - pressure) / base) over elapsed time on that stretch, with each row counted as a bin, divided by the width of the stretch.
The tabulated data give -0.039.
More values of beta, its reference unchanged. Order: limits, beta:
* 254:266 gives -0.043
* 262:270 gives -0.033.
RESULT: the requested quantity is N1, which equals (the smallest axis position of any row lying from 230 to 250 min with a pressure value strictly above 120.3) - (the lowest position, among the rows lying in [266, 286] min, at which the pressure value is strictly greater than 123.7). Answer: -48 min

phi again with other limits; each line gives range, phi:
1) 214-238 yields 216.0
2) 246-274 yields 248.0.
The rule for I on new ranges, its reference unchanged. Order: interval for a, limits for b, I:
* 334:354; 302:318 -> 0.48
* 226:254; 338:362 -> 0.33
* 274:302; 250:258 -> 0.20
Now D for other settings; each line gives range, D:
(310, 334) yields 815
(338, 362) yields 686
